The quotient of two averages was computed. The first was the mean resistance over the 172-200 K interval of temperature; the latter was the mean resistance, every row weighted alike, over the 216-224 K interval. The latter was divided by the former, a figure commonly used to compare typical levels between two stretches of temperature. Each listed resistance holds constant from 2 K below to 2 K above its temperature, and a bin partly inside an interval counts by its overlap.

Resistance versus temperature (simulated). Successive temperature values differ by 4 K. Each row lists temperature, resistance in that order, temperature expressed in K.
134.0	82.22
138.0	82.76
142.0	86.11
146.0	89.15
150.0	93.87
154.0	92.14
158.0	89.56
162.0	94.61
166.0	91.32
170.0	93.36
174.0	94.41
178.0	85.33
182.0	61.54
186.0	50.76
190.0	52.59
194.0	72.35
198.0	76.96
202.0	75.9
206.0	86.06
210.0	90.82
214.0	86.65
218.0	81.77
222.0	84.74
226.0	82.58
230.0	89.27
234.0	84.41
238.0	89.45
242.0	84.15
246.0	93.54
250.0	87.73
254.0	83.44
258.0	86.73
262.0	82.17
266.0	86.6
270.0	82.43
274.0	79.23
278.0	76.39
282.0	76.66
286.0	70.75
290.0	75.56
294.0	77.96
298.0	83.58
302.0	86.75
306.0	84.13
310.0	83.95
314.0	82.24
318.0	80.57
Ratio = 1.2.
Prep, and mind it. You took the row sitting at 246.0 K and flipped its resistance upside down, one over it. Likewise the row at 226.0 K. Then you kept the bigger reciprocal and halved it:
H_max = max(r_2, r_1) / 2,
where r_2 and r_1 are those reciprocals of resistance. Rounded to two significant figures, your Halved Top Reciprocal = 0.0061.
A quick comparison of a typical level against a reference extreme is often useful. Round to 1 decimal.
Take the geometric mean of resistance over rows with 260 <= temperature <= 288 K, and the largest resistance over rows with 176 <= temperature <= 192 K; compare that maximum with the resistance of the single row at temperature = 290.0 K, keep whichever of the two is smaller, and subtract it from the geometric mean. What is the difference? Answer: 3.5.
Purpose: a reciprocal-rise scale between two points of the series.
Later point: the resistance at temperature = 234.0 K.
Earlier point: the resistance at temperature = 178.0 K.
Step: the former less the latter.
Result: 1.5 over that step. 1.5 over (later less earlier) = -1.6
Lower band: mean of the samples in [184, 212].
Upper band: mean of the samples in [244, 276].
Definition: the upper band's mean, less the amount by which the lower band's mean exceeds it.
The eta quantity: 98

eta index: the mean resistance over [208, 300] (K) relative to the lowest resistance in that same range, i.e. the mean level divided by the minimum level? 1.2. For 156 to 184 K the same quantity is 1.4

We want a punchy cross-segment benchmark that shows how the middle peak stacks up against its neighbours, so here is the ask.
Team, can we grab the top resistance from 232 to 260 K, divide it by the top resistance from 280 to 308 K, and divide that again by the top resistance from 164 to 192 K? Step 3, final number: 0.0114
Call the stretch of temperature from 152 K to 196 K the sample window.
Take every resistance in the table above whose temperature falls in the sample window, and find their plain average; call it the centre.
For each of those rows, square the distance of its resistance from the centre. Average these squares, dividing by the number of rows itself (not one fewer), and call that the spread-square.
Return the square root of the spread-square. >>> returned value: 17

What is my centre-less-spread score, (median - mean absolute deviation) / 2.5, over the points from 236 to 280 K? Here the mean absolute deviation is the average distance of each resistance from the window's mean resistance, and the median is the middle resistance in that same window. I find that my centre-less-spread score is 32.2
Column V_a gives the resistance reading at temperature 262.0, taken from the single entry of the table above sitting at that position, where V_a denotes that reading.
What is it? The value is 82.17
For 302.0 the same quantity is 86.75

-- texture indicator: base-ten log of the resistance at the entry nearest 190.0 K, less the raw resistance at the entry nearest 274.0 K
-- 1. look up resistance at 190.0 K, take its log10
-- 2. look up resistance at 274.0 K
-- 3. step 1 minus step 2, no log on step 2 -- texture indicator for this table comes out -78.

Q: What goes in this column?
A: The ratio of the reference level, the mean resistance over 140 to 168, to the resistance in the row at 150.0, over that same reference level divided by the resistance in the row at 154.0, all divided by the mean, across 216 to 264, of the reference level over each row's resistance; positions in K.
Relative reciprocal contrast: 0.925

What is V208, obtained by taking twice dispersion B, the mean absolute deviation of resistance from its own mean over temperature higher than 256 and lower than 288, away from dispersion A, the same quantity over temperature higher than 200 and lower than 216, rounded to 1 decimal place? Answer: -4.2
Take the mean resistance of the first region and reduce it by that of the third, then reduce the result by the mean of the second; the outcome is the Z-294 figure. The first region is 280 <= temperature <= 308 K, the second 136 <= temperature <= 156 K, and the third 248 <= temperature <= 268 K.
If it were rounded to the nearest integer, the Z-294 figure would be -95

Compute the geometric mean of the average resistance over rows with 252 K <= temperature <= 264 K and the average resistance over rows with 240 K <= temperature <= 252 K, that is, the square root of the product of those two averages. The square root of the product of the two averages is 86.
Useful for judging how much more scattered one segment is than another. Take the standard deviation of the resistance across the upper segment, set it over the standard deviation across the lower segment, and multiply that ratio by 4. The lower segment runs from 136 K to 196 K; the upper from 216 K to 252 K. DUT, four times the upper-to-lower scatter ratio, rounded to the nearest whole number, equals 1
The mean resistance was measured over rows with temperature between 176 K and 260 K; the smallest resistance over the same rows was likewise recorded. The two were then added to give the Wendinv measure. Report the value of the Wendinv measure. 131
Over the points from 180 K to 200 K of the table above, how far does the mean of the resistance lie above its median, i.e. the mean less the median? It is 1.30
